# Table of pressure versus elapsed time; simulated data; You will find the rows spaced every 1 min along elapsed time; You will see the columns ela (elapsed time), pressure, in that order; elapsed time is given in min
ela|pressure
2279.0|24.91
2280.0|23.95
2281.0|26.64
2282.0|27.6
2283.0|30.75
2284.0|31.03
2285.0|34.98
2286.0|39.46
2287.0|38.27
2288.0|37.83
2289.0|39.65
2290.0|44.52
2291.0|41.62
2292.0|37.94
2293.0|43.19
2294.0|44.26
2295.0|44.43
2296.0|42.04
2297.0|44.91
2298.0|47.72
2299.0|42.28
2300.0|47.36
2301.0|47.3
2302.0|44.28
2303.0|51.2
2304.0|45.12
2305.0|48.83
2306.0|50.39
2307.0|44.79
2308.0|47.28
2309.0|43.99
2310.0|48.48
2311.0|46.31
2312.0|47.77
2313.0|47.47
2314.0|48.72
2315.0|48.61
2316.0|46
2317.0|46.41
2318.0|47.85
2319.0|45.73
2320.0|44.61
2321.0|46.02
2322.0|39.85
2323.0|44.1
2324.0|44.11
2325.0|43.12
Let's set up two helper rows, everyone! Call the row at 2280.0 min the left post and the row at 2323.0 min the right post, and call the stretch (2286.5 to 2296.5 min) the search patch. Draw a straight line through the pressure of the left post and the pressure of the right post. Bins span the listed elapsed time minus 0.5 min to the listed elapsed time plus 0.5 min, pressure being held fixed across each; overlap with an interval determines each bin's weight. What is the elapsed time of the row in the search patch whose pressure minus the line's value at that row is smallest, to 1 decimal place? 2292.0 min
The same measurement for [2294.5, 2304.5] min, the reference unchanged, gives 2299.0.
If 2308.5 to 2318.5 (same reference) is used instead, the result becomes 2317.0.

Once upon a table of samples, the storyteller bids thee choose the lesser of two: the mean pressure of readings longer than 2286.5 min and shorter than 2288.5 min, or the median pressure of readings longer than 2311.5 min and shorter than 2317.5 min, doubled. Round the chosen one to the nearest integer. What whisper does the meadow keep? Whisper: 38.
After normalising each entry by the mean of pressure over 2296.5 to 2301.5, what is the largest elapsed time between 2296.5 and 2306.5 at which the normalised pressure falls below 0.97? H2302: 2302.0 min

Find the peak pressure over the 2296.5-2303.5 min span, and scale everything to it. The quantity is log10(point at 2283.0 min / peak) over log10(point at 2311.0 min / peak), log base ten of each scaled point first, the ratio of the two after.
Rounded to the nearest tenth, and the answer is 5.1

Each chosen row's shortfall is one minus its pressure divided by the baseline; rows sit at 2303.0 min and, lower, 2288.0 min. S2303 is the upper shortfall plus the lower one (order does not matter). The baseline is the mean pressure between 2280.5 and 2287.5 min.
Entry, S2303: -0.72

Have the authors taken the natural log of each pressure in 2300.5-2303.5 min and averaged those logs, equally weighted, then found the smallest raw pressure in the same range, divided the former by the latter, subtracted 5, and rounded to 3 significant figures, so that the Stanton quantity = -4.91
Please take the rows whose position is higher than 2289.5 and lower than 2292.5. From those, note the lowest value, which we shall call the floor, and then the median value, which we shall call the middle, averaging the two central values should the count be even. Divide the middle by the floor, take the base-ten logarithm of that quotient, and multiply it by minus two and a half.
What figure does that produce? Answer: -0.10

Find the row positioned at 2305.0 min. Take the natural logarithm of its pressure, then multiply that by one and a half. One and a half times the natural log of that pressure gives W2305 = 5.83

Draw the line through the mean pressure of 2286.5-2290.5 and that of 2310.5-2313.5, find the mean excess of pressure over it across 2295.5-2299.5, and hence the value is 1.4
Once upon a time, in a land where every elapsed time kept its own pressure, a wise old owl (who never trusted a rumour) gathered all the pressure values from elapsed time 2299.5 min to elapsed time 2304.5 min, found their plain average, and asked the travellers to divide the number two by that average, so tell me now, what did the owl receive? 0.0425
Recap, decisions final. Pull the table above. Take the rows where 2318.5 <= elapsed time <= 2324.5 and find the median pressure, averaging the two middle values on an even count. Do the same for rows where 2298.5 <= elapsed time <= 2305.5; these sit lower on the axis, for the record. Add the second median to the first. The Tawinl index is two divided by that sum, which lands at 0.0218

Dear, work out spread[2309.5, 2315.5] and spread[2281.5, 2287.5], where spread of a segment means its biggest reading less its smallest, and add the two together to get 14.3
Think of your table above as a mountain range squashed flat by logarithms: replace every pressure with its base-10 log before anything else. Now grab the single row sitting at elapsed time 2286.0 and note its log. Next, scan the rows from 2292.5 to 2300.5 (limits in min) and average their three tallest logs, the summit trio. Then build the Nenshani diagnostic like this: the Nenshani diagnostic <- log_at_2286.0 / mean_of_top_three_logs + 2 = 2.96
